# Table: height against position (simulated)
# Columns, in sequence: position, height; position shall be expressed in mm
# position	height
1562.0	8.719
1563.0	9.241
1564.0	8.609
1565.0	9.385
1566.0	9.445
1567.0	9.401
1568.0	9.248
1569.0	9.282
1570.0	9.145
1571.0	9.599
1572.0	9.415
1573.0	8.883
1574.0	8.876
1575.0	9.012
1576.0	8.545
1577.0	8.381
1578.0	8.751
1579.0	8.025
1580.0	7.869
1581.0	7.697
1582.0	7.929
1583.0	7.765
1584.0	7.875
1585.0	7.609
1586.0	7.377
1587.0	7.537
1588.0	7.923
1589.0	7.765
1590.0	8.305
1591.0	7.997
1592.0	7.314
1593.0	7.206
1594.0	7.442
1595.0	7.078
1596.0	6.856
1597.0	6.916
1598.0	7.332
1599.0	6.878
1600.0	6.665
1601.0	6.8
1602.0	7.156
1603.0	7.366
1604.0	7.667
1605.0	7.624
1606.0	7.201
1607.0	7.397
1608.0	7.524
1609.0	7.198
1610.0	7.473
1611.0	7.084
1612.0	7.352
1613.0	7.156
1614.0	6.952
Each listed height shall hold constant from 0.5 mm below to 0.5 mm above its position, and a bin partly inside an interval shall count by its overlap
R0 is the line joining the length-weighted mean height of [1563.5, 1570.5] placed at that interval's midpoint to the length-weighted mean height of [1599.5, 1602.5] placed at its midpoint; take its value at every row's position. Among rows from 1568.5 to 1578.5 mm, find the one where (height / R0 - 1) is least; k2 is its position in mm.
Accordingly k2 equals 1577.0 mm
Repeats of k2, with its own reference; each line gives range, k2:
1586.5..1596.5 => 1596.0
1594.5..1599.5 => 1596.0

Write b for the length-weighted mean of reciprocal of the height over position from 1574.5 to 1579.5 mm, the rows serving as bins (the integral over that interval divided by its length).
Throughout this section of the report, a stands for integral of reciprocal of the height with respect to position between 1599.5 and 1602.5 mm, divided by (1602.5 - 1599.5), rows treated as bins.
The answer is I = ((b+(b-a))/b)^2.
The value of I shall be 0.57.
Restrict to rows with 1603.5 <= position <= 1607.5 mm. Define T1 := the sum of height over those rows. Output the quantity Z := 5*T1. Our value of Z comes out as 149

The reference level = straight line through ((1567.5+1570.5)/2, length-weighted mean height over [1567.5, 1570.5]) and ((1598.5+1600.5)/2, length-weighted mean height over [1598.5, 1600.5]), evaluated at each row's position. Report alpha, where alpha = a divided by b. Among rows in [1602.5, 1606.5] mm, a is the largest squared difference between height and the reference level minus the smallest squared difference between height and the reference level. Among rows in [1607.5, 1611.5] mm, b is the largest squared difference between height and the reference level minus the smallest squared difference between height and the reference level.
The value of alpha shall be 0.9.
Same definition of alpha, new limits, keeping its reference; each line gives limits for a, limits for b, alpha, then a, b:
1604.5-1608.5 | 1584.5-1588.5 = 6.4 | 1.16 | 0.18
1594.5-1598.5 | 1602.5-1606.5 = 0.2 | 0.19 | 0.91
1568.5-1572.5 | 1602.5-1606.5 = 0.3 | 0.29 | 0.91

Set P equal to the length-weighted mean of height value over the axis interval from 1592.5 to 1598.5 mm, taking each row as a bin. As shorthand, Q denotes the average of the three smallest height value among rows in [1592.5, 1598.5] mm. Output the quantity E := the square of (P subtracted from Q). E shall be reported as 0.04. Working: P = 7.14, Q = 6.95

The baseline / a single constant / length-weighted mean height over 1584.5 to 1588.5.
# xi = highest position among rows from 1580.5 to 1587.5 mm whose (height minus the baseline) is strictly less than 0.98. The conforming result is 1587.0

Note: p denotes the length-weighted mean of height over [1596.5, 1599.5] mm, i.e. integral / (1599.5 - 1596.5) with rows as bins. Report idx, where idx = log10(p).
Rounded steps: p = 7.0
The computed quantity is 0.848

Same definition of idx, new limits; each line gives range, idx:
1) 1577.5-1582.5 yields 0.906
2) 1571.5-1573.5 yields 0.961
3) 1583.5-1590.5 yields 0.890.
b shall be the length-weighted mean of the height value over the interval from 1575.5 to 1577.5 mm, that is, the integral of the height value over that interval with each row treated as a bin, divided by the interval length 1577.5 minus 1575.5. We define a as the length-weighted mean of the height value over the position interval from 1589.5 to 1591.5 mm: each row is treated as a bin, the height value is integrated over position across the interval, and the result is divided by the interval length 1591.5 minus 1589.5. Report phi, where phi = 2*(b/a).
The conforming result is 2.08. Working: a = 8.2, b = 8.46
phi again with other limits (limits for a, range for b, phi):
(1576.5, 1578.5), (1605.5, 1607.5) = 1.70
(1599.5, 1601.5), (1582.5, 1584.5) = 2.32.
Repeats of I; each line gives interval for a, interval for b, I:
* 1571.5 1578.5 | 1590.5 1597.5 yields 1.39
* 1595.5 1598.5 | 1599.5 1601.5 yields 1.09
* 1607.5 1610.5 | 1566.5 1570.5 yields 0.56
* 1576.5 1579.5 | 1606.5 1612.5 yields 1.26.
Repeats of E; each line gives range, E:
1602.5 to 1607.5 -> 0.02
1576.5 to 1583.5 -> 0.08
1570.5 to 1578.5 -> 0.14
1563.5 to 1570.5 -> 0.05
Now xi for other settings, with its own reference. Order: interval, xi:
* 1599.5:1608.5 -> 1608.0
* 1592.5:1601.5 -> 1601.0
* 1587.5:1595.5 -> 1595.0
